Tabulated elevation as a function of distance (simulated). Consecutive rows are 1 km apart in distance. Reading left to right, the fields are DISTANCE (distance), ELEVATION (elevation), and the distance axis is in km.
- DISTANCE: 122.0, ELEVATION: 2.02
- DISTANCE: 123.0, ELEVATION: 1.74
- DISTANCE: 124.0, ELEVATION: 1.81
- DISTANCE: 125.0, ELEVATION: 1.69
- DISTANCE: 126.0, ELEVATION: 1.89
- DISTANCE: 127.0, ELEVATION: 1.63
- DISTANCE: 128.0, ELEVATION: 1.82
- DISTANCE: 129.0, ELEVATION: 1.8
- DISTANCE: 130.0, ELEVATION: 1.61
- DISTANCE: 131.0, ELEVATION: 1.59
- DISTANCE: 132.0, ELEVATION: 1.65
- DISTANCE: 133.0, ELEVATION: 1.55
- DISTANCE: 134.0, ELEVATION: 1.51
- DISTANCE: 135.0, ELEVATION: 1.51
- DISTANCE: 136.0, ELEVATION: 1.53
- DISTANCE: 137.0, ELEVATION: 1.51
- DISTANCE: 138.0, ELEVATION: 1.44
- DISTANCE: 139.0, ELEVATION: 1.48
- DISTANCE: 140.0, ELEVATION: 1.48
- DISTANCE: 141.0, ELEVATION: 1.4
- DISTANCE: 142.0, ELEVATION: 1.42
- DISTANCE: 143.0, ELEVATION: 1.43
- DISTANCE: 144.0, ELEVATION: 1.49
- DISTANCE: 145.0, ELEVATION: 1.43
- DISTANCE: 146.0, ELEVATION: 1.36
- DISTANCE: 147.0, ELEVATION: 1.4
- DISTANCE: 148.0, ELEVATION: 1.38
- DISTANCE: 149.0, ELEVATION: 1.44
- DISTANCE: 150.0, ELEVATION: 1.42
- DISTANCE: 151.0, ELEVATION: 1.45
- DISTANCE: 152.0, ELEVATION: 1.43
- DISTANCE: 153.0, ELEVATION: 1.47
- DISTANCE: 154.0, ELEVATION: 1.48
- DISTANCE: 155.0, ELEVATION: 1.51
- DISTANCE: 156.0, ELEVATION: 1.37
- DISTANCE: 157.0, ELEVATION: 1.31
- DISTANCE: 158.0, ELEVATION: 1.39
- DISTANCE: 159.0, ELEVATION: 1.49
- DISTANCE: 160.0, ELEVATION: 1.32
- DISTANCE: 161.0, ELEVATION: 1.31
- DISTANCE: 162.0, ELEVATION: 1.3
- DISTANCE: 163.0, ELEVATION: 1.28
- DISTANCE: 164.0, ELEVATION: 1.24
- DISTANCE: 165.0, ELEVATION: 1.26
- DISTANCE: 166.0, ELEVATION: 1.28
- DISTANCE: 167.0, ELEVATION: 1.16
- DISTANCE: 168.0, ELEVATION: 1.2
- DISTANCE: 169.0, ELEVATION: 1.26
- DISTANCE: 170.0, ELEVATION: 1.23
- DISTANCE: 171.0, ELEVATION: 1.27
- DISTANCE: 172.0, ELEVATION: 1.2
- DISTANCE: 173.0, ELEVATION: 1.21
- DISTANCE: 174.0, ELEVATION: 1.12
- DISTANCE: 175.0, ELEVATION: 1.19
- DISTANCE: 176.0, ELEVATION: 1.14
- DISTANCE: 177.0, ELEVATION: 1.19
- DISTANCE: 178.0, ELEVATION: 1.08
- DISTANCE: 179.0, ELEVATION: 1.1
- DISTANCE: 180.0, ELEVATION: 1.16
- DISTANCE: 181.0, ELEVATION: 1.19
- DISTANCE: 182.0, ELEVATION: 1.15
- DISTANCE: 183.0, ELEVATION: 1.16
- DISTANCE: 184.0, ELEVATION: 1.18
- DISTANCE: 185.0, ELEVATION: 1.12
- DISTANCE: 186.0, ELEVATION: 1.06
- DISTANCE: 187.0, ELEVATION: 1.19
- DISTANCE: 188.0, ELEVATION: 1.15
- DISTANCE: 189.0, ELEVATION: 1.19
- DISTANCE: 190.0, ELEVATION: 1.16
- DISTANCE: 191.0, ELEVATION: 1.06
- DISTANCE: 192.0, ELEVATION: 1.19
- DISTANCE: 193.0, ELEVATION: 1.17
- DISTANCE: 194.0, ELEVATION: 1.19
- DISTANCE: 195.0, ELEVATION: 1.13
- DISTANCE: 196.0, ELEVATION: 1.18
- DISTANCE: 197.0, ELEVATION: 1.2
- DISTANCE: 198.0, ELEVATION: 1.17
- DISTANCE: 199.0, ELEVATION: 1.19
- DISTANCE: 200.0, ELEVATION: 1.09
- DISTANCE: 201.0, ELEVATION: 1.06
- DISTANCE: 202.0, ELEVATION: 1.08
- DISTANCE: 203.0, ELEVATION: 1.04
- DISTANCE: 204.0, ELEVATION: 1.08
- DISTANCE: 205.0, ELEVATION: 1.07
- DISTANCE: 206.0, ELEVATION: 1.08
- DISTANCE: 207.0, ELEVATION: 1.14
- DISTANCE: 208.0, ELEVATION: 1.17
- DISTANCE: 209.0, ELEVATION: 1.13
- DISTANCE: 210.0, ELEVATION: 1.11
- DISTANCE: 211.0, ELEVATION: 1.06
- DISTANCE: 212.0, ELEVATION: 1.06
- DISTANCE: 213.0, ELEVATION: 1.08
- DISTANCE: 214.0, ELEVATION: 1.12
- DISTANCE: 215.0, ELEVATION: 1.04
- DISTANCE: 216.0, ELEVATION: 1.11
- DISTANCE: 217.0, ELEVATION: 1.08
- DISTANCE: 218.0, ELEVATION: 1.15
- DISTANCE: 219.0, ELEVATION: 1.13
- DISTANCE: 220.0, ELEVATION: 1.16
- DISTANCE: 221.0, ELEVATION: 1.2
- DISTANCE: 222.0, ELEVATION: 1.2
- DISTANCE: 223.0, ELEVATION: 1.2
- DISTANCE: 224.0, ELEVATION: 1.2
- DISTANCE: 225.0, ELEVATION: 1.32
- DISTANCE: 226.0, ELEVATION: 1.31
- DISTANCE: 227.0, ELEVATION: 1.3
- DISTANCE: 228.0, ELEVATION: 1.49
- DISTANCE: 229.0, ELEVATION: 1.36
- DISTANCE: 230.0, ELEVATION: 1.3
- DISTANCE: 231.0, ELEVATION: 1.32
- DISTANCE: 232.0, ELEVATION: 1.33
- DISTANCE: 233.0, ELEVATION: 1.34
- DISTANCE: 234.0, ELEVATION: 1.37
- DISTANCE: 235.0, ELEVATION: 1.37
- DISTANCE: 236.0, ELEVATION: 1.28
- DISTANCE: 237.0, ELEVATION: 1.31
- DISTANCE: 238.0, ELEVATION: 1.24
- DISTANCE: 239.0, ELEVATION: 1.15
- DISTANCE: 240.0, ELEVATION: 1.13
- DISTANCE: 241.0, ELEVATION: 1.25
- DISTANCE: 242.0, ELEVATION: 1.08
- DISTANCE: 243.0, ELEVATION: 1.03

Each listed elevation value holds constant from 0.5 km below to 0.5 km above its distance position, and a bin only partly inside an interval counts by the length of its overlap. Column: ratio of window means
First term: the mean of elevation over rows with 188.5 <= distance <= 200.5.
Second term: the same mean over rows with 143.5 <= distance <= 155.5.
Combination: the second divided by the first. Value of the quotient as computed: 1.2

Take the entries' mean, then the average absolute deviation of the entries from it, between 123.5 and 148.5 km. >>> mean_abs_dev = 0.12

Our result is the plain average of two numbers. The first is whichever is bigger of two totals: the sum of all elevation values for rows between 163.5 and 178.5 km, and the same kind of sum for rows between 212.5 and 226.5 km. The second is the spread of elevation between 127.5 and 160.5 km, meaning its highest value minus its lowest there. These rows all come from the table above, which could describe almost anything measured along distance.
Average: 9.3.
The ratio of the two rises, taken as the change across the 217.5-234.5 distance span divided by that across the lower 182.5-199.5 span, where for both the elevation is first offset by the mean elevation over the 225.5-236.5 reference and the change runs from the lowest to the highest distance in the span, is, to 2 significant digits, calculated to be 7.3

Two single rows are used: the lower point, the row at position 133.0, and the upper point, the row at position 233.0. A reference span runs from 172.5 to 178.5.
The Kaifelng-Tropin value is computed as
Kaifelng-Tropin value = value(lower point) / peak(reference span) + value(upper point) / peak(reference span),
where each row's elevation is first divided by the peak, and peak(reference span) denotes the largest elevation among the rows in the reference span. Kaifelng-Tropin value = 2.39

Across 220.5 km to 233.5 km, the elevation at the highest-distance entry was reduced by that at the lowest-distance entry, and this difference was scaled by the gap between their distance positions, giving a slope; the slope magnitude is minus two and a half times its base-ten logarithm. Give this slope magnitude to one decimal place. 4.8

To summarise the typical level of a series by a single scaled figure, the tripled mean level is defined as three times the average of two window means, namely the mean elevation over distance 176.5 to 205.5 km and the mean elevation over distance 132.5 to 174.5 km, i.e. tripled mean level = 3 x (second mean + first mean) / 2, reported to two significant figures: 3.8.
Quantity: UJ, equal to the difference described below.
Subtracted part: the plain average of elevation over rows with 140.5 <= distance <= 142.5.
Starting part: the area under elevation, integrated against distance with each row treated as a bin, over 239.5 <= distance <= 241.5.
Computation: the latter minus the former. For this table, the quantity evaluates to 0.97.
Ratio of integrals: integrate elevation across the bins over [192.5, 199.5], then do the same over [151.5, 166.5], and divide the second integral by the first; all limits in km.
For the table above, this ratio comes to 2.5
